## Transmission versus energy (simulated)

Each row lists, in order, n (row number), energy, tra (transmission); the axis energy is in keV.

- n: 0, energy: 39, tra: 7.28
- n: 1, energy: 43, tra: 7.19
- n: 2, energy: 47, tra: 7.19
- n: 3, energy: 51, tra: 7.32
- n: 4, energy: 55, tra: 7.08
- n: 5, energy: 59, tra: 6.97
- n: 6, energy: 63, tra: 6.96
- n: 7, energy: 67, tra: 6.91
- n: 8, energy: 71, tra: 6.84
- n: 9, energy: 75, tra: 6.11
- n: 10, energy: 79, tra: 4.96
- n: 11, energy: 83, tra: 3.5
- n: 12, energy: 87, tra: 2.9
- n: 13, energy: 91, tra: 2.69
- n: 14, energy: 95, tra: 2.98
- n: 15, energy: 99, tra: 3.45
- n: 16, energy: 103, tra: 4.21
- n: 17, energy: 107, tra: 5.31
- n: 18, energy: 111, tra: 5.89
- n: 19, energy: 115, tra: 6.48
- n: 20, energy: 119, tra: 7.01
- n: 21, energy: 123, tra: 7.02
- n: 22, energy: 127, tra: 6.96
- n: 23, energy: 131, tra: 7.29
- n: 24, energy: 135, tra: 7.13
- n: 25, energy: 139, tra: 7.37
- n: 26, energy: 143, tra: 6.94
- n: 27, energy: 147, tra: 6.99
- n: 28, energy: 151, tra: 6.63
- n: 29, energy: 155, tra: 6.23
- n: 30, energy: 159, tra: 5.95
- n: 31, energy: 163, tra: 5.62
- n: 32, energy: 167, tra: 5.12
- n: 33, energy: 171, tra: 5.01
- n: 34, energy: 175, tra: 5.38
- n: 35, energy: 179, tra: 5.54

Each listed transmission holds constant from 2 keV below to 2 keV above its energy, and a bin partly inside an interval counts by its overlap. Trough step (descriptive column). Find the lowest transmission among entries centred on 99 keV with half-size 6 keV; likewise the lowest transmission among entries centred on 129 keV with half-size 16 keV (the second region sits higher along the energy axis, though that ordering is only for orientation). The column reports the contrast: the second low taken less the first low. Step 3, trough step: 3.5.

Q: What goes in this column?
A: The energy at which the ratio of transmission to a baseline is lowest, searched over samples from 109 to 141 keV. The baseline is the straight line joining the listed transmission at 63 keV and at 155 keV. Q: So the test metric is 111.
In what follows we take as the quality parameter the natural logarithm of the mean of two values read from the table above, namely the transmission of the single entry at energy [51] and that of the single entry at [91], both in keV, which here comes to 1.61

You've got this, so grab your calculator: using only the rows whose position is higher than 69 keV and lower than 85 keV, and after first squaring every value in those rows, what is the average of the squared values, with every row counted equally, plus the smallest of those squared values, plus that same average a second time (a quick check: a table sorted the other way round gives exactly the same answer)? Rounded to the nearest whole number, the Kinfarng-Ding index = 73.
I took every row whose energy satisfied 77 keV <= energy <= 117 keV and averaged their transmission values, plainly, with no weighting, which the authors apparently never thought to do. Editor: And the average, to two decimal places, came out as 4.24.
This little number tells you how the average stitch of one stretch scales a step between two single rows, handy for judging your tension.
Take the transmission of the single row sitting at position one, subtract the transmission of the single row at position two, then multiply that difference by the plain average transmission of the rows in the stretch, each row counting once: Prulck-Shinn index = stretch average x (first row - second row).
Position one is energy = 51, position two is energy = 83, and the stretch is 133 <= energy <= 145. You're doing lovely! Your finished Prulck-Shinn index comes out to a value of 27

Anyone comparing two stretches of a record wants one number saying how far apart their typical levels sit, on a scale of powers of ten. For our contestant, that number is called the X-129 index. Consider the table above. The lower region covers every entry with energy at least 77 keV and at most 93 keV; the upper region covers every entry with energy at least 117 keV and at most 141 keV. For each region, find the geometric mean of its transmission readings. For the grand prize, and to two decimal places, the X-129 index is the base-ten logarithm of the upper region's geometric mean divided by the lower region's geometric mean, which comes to 0.32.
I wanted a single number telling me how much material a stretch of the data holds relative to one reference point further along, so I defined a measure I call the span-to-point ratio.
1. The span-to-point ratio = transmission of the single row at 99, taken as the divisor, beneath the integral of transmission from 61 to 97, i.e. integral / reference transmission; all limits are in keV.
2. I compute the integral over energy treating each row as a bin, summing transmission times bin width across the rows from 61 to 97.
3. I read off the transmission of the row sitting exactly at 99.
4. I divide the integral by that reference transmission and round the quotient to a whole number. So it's 51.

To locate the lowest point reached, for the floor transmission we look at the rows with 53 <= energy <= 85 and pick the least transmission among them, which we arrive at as 3.5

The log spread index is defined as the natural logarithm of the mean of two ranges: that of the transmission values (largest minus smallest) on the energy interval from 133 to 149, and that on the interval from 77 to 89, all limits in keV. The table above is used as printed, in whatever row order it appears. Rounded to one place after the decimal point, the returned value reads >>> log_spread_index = 0.2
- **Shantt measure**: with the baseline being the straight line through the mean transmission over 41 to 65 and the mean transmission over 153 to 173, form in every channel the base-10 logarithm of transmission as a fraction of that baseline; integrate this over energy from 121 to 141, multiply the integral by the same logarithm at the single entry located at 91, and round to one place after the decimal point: -0.6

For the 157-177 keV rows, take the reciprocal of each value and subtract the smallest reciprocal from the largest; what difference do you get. 0.032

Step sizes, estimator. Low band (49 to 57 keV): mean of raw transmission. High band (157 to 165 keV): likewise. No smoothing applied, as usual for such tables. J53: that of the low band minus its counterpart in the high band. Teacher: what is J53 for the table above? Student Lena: 1.4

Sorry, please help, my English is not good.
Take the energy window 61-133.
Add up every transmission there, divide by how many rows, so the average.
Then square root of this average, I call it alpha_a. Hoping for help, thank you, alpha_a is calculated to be 2.33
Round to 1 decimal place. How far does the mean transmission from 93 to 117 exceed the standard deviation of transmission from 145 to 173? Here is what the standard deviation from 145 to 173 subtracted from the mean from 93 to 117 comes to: 4.0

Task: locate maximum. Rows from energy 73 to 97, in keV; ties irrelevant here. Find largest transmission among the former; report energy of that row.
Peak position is 75 keV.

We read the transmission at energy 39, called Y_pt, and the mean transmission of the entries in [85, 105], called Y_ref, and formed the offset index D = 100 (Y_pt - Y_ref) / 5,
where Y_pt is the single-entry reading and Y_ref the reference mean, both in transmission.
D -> 81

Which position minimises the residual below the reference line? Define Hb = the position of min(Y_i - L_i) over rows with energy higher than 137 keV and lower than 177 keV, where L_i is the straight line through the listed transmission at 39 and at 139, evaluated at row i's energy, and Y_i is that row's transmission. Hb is 171 keV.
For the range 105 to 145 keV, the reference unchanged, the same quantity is 107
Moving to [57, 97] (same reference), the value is 91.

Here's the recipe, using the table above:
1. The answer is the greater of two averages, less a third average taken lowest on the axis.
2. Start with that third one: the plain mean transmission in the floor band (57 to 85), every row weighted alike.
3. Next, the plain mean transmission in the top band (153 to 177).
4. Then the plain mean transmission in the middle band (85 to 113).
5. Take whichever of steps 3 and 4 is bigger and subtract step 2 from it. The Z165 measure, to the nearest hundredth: -0.48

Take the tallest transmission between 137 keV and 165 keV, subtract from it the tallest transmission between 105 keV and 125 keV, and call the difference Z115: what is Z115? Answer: 0.35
